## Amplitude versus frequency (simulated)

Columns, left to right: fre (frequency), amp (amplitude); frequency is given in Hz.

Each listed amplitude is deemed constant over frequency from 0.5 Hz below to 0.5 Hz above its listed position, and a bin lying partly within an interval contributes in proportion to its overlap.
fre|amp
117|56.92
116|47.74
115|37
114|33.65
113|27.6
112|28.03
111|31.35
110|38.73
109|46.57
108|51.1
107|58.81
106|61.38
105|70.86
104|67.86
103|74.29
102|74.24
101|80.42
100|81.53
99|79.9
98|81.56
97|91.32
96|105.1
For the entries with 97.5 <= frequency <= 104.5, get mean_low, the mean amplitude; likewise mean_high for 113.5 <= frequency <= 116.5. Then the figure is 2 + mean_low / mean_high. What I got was 3.95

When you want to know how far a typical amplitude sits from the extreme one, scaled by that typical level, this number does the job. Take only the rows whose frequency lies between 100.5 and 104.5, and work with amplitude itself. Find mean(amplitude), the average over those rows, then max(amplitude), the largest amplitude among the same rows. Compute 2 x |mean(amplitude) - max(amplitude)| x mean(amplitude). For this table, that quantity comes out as 923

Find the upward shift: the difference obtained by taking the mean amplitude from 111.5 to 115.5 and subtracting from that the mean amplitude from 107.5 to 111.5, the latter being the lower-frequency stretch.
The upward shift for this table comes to -10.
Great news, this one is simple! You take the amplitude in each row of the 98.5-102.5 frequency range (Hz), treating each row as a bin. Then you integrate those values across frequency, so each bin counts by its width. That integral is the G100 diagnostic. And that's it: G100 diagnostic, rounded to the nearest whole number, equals 316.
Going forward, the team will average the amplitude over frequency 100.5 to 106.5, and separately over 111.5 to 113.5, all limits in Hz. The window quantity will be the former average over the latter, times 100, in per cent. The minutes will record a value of 257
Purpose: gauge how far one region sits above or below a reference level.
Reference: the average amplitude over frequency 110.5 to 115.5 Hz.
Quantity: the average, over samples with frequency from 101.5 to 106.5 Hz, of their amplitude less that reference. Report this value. 38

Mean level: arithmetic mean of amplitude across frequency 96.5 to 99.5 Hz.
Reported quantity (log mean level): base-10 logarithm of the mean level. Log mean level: 1.93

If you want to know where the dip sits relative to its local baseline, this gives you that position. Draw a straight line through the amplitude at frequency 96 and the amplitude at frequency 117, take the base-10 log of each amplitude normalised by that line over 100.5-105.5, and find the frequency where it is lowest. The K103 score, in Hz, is 104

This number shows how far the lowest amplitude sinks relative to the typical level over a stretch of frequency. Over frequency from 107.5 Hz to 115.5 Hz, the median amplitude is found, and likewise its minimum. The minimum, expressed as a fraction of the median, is 0.781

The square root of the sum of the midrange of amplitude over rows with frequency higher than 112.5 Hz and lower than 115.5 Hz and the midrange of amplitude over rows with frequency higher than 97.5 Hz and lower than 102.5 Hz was 10.5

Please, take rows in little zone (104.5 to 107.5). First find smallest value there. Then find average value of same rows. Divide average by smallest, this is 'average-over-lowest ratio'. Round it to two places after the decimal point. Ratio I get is 1.08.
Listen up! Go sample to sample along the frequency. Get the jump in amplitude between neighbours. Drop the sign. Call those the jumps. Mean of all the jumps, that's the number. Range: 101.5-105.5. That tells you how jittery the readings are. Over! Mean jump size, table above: 3.2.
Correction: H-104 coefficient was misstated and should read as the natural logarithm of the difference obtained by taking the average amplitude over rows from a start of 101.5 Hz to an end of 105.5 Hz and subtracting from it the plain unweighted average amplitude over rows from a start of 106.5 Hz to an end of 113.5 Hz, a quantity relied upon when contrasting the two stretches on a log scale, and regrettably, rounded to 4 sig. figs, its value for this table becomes 3.450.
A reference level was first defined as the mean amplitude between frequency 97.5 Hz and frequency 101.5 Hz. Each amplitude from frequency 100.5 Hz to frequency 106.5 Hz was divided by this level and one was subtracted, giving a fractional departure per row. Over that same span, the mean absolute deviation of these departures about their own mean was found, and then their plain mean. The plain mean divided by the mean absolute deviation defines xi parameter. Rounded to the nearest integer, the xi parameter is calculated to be -2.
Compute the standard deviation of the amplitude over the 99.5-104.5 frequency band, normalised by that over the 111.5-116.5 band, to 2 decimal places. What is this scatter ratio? 0.67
